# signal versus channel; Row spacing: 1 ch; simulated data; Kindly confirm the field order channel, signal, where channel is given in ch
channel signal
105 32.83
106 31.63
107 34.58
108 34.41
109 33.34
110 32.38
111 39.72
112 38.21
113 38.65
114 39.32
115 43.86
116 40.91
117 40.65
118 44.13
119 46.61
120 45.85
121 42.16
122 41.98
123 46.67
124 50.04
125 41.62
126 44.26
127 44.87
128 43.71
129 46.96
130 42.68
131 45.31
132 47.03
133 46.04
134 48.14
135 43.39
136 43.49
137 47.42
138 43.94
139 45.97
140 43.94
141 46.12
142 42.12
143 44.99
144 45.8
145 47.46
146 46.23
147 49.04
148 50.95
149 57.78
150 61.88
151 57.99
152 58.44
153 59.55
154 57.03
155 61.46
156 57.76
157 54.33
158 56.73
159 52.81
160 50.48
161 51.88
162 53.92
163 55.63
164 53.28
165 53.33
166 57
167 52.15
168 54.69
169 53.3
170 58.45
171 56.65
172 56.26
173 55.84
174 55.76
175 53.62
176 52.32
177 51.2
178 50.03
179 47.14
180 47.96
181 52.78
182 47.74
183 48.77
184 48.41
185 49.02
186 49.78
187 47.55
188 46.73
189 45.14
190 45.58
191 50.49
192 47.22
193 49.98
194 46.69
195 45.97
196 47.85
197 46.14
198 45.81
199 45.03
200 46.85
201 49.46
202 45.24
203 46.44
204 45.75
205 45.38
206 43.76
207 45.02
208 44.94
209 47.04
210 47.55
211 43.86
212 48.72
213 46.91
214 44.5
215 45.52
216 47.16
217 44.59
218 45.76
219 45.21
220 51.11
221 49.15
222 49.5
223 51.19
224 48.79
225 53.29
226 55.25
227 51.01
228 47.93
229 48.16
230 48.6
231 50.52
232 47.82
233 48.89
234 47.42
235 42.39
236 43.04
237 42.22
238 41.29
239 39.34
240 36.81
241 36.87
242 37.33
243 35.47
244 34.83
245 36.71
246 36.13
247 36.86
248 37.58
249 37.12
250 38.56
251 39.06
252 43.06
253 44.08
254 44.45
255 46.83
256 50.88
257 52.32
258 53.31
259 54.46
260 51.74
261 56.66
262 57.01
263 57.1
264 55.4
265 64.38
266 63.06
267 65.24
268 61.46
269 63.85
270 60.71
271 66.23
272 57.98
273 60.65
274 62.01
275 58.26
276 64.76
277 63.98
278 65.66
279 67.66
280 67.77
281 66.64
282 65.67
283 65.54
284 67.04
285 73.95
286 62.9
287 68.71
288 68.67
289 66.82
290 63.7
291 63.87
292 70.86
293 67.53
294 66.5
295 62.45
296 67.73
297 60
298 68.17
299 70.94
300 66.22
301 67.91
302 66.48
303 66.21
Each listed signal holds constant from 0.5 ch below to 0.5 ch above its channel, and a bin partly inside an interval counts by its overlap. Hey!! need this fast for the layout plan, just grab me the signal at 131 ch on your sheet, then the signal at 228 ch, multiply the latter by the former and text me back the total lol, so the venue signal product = 2172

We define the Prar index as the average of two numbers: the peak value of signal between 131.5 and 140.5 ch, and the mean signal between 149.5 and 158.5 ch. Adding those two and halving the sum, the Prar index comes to 53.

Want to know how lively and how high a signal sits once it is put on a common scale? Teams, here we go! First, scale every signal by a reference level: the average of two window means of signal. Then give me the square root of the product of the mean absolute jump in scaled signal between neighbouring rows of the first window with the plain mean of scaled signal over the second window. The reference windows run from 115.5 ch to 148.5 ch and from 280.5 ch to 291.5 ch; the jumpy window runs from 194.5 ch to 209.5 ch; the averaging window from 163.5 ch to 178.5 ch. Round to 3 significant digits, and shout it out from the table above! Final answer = 0.160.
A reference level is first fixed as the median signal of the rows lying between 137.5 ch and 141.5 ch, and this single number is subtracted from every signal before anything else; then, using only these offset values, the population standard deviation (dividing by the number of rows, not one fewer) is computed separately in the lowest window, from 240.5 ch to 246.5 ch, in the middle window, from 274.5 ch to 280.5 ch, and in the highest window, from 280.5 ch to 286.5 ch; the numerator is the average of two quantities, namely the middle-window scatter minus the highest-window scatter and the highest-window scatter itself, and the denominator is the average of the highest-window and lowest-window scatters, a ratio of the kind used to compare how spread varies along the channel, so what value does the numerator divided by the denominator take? 0.75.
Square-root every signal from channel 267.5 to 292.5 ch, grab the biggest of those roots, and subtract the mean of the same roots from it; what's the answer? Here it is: 0.54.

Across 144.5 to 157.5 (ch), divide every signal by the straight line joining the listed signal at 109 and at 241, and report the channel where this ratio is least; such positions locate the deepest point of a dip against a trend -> 146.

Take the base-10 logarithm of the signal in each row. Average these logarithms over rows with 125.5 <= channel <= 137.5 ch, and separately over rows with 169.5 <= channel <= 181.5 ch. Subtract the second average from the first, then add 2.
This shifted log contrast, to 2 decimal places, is 1.93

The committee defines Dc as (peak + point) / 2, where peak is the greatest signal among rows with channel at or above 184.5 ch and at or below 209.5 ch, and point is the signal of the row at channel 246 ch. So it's 43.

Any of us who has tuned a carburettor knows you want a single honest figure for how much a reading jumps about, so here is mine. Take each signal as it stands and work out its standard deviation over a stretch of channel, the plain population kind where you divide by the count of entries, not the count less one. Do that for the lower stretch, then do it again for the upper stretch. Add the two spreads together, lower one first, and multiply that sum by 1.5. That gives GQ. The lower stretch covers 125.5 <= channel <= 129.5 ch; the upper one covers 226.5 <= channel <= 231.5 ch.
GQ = 4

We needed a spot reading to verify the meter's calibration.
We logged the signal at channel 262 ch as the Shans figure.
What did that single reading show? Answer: 57.01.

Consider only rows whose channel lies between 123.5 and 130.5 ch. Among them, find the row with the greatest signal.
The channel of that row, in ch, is 124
